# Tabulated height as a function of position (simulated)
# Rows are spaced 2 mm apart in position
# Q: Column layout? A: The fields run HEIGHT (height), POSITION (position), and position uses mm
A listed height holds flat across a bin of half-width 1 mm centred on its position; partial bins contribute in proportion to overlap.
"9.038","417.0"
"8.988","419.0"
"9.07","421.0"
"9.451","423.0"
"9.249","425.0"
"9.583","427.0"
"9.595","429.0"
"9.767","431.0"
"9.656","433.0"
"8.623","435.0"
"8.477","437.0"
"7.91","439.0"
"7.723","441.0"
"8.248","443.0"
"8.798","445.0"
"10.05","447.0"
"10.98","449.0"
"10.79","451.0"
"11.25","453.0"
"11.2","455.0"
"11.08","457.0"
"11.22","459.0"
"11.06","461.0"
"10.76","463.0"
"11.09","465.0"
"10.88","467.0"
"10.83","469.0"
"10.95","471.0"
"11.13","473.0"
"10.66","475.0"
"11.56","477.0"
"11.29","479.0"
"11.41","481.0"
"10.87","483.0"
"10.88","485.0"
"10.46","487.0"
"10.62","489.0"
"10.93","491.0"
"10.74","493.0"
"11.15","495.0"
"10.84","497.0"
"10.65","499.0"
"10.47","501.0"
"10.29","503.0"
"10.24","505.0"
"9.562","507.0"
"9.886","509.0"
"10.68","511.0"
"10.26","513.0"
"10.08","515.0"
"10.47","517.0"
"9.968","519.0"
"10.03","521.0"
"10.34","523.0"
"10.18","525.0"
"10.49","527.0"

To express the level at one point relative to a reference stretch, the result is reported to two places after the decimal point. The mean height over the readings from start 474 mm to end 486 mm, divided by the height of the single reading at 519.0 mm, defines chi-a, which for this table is 1.11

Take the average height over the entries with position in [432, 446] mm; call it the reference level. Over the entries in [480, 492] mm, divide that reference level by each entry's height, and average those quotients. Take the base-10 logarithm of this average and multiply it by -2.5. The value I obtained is 0.267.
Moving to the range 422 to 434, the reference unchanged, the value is 0.127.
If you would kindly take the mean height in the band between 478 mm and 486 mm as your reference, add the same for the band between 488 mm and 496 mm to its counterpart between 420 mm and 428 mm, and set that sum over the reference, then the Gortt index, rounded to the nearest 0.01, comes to 1.82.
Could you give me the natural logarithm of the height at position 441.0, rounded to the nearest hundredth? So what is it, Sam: 2.04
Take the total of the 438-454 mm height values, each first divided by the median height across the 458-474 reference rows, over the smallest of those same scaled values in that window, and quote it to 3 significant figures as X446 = 9.81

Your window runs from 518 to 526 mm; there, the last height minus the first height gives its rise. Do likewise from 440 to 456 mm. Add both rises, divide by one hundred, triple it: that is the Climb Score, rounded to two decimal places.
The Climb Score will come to 0.11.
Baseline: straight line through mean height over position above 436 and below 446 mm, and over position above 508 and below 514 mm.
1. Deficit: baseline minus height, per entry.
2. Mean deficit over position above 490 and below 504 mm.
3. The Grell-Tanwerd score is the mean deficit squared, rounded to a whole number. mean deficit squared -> 1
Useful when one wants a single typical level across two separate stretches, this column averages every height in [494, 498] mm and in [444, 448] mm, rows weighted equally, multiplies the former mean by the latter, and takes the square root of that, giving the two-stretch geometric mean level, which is 10.2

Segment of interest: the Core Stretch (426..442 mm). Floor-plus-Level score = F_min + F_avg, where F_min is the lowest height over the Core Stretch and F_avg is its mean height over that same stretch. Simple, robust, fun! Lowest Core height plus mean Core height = 16.6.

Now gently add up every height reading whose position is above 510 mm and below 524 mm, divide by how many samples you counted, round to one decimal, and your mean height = 10.3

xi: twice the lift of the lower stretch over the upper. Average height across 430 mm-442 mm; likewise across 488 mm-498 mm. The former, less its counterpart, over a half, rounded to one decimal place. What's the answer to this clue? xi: -4.3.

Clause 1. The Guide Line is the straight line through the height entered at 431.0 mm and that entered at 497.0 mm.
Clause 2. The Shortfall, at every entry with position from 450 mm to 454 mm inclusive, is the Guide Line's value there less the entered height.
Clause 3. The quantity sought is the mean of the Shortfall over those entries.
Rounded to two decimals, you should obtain -0.91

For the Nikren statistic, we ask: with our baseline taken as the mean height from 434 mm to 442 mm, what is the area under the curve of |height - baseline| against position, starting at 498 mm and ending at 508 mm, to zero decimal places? 21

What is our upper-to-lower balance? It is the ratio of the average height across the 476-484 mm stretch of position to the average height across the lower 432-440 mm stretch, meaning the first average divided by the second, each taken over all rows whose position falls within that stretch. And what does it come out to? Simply 1.30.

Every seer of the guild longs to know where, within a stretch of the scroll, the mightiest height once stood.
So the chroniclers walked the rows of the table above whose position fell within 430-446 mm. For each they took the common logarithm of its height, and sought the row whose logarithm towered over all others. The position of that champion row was 431.0 mm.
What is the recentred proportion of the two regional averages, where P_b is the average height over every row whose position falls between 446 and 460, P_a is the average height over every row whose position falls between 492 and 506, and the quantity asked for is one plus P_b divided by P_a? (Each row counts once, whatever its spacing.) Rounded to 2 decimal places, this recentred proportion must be 2.03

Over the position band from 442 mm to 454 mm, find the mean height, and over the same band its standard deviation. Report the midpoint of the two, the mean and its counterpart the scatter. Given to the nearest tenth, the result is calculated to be 5.6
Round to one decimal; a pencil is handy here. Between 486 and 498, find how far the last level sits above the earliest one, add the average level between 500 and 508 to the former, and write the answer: 10.5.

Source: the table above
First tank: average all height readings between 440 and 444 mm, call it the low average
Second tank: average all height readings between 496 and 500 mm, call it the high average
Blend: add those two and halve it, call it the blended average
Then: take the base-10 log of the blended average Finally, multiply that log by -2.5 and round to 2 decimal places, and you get -2.43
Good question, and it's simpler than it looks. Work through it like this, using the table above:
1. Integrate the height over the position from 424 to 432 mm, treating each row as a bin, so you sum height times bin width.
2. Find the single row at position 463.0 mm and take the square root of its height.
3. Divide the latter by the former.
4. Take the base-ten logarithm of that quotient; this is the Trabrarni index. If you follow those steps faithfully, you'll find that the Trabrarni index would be -1.37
